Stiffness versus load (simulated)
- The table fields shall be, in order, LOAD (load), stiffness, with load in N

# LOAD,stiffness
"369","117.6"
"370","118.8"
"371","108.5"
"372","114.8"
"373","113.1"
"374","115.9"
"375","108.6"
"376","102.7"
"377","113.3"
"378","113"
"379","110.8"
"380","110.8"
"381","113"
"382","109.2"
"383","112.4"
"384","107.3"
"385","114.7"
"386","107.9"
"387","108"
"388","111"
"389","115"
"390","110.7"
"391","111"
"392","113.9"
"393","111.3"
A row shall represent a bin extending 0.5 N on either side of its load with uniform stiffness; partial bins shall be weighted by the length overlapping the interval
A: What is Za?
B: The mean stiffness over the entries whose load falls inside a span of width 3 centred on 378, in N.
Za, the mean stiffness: 112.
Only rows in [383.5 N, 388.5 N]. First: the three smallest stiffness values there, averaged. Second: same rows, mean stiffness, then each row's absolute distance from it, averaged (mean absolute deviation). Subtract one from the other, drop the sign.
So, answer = 105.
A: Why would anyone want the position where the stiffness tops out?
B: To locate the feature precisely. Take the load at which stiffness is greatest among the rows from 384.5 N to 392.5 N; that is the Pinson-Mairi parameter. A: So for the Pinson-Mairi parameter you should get 389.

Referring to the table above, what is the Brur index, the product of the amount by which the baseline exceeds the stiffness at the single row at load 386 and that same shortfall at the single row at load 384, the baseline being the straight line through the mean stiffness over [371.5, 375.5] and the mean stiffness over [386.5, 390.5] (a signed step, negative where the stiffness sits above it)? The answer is 16.0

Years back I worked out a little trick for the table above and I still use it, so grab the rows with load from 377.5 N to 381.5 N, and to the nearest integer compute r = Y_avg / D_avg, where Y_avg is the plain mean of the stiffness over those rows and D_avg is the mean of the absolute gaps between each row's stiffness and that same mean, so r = 102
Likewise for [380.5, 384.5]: 50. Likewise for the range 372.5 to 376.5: 25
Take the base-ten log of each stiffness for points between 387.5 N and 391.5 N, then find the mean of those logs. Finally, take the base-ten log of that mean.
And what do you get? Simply 0.312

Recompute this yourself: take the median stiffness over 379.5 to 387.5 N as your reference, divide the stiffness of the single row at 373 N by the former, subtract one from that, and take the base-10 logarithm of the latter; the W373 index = -1.55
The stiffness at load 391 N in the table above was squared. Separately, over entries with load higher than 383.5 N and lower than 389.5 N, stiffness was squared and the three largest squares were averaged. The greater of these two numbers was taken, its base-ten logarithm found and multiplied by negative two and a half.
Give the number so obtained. -10.28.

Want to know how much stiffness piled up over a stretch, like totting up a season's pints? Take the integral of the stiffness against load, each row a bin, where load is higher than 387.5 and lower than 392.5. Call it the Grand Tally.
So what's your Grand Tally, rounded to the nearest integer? 562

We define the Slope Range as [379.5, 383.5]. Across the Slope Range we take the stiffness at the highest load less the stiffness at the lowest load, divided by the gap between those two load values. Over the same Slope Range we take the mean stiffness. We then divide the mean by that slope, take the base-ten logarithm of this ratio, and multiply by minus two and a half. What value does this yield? -5.8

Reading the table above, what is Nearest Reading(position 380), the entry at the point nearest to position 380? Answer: 110.8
